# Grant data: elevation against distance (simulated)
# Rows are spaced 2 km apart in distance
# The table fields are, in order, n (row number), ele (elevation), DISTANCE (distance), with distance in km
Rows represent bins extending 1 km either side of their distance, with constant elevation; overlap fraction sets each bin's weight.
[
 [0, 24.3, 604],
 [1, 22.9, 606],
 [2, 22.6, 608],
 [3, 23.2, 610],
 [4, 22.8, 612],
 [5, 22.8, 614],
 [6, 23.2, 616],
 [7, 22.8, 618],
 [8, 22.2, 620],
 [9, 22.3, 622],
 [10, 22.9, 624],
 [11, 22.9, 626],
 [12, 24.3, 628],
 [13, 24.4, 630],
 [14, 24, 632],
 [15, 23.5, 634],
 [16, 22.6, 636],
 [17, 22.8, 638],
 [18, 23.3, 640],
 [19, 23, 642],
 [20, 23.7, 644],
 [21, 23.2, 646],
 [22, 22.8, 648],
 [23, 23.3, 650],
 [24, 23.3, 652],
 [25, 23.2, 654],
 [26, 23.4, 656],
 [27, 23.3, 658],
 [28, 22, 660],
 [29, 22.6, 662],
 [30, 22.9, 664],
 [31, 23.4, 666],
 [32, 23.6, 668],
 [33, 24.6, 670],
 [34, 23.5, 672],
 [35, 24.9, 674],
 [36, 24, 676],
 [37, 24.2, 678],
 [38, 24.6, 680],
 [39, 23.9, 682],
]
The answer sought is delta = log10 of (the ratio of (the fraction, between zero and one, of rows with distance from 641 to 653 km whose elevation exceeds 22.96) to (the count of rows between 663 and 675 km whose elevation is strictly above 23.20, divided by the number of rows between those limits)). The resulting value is 0.00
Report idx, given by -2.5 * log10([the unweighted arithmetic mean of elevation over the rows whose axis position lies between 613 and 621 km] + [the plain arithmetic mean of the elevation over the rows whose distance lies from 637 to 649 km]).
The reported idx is -4.154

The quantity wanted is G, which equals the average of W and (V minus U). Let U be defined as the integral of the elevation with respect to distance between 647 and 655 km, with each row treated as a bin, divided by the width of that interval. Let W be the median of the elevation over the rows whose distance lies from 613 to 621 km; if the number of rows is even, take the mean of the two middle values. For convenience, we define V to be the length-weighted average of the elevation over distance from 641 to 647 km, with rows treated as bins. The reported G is 11.5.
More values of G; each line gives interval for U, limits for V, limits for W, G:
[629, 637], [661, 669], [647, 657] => 11.4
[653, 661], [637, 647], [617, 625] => 11.4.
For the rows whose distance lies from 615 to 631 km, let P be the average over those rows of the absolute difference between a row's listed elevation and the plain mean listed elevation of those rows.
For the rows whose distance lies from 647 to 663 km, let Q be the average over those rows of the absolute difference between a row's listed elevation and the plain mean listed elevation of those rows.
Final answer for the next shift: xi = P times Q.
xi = 0.25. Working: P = 0.6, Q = 0.39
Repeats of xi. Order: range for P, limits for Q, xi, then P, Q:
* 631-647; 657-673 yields 0.20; 0.4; 0.55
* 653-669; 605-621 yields 0.09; 0.4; 0.22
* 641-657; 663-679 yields 0.10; 0.2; 0.54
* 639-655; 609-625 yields 0.05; 0.2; 0.26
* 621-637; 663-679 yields 0.37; 0.7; 0.54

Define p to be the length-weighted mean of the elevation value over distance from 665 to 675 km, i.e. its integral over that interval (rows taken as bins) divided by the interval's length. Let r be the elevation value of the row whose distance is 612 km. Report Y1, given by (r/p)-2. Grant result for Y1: -1.05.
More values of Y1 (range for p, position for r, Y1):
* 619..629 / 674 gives -0.91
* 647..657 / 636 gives -1.03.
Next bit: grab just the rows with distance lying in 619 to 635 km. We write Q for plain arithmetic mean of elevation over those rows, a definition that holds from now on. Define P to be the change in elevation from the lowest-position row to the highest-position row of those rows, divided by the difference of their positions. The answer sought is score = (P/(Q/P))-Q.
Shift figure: -23.3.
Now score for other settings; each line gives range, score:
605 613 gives -22.9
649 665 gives -23.0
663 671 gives -23.6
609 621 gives -22.8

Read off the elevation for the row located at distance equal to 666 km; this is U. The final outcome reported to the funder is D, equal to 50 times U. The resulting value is 1170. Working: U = 23.4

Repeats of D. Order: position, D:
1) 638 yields 1140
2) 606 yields 1145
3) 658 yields 1165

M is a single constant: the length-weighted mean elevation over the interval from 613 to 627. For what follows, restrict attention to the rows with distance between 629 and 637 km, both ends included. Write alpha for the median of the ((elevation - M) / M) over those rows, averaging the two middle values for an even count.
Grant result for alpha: 0.045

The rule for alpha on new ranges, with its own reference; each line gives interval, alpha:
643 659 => 0.025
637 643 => 0.012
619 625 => -0.019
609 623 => 0.003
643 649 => 0.021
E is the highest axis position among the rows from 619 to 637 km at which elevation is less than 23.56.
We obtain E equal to 636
